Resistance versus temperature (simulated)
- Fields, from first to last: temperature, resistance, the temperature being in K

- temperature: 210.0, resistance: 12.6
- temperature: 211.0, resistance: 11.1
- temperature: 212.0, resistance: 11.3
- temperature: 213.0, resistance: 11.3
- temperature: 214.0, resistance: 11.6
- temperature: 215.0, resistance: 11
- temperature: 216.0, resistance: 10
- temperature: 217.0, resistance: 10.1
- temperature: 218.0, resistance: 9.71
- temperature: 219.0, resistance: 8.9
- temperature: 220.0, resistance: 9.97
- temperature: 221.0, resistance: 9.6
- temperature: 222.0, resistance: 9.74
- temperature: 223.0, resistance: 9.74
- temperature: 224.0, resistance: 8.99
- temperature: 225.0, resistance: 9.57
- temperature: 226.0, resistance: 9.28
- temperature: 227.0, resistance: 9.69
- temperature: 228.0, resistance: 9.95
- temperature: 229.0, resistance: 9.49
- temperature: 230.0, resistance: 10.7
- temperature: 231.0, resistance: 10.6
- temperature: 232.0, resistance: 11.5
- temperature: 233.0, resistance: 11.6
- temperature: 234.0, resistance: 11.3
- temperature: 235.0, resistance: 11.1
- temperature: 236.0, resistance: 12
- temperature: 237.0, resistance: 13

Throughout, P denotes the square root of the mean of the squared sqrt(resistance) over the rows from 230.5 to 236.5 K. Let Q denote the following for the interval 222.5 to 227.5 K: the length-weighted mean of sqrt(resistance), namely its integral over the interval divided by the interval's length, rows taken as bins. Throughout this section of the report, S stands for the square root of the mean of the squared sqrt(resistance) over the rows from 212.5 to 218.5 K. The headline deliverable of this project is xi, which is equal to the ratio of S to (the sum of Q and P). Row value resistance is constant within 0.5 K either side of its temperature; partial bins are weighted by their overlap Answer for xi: 0.506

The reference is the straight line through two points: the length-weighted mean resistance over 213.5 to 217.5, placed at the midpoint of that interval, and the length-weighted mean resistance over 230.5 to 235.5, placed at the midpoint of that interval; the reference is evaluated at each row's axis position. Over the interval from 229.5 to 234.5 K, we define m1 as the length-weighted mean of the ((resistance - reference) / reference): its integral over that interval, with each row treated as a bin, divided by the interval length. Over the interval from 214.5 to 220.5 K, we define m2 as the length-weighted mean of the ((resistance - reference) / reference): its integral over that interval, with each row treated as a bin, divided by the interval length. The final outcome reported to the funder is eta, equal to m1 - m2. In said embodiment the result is 0.07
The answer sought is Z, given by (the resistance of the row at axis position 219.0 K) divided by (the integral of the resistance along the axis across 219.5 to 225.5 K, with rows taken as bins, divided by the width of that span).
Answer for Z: 0.93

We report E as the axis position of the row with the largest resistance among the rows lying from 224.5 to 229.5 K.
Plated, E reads 228.0 K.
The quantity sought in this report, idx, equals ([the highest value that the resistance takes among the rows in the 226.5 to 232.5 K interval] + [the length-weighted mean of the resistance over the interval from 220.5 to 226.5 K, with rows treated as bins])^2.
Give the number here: 440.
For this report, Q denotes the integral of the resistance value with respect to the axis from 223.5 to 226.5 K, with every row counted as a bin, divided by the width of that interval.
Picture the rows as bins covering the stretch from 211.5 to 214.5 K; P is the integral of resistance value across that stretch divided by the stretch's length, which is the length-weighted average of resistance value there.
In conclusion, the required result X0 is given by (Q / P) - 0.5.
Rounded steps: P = 11.4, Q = 9.3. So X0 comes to 0.31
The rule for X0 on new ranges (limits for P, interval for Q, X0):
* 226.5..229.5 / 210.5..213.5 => 0.66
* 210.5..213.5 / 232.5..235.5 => 0.51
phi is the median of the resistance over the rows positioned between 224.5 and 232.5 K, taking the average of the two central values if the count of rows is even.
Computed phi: 9.8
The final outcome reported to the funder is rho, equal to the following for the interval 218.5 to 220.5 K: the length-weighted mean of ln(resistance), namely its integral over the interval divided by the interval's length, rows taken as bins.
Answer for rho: 2.24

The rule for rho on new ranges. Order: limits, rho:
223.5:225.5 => 2.23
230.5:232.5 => 2.40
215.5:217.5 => 2.31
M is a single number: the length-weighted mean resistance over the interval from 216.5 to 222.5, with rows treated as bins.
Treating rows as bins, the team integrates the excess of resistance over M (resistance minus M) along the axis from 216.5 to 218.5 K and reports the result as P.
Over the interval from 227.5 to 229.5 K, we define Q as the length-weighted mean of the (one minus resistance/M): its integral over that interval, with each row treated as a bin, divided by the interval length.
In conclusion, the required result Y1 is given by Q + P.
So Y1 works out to 0.5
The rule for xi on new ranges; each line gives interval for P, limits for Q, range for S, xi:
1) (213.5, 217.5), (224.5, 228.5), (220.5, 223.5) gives 0.489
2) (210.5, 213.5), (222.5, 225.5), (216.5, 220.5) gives 0.484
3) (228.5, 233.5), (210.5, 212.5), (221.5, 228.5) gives 0.467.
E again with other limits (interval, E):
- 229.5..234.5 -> 233.0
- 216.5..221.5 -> 217.0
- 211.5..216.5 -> 214.0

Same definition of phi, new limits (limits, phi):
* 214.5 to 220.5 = 10.0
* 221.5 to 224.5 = 9.7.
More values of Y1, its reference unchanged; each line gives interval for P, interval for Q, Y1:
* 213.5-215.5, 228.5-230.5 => 3.2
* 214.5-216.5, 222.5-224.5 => 1.7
